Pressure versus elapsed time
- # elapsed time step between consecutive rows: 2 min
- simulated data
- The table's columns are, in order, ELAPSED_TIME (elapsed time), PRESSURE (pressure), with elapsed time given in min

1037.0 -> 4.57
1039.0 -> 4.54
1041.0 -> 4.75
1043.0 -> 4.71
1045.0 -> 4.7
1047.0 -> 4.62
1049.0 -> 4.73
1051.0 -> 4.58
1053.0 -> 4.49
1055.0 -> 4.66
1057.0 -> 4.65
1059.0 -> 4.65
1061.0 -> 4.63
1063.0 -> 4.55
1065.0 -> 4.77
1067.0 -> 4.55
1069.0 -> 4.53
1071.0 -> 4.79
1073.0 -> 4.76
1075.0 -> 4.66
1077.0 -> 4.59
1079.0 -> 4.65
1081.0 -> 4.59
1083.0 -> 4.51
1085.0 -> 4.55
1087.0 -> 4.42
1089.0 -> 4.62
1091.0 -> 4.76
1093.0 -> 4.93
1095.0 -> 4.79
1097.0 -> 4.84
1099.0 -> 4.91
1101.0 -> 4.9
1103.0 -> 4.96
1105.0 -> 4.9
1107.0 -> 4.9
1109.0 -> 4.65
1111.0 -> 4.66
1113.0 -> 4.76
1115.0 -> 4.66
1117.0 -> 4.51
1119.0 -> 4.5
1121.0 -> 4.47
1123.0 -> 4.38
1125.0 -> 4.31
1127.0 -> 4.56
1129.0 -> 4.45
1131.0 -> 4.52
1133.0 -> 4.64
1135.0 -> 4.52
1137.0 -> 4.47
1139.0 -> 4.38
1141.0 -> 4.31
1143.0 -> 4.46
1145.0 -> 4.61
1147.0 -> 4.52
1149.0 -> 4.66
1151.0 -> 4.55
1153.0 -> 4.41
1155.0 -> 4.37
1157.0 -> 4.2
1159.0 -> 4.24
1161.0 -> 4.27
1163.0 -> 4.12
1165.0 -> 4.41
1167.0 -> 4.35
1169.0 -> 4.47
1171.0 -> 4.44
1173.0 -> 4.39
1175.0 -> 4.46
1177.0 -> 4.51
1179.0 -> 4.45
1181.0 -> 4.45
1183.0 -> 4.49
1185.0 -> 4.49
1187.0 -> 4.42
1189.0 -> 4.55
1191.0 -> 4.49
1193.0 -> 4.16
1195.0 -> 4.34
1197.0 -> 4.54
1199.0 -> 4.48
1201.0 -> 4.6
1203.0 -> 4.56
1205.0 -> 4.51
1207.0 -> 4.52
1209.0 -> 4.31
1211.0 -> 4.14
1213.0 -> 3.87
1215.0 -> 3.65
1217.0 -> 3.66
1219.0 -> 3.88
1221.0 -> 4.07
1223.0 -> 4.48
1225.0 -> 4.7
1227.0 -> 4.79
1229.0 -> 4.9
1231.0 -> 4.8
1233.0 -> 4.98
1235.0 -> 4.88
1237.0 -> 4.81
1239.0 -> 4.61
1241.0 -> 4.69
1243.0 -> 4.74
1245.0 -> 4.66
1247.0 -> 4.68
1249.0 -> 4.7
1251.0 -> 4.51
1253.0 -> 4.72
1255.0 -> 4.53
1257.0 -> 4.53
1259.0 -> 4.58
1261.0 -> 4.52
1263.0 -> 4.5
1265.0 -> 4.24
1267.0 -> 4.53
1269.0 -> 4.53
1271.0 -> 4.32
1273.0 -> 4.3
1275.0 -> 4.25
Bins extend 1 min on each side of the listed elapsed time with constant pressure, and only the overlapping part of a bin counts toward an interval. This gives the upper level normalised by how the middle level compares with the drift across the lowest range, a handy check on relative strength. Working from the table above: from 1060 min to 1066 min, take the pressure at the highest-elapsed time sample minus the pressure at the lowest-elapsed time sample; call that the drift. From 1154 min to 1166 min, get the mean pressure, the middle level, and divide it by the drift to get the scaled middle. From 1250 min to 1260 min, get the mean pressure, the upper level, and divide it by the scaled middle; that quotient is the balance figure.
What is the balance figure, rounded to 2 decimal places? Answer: 0.15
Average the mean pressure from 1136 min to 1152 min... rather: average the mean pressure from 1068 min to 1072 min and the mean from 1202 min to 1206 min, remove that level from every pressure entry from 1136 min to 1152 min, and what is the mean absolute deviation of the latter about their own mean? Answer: 0.090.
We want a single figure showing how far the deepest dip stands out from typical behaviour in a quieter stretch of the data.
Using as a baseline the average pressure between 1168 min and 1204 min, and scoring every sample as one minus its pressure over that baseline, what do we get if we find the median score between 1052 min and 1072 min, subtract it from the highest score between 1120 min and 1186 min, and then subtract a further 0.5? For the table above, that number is -0.38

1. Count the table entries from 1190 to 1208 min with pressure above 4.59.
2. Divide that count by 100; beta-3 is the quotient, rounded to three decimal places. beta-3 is 0.010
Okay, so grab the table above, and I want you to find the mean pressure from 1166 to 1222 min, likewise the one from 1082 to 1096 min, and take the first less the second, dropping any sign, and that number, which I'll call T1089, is 0.32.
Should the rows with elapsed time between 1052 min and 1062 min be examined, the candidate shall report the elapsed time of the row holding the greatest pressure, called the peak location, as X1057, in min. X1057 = 1055.0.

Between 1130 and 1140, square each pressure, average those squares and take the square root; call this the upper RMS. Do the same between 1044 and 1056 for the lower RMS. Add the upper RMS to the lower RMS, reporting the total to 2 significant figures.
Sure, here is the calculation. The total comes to 9.1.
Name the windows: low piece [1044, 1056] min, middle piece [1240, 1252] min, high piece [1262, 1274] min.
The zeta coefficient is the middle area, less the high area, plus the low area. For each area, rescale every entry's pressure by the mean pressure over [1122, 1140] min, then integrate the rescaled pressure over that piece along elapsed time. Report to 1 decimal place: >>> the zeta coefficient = 13.1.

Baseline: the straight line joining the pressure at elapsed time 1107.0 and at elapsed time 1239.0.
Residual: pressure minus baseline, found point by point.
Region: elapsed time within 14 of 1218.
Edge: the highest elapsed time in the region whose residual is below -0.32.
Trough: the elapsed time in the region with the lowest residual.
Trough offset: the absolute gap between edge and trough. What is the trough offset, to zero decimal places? 6 min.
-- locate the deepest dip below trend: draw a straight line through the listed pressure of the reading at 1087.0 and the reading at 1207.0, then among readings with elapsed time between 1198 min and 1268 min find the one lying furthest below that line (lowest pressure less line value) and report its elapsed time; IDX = 1215.0 min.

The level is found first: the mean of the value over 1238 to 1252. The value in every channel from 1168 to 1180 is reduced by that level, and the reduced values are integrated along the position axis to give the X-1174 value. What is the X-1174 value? -2.4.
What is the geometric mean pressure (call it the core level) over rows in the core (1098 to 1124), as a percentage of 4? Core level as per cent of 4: 118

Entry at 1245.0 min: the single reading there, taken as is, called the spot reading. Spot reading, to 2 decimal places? 4.66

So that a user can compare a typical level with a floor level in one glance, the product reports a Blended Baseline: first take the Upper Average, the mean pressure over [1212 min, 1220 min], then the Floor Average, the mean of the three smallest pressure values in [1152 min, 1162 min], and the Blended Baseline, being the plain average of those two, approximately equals 4.00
